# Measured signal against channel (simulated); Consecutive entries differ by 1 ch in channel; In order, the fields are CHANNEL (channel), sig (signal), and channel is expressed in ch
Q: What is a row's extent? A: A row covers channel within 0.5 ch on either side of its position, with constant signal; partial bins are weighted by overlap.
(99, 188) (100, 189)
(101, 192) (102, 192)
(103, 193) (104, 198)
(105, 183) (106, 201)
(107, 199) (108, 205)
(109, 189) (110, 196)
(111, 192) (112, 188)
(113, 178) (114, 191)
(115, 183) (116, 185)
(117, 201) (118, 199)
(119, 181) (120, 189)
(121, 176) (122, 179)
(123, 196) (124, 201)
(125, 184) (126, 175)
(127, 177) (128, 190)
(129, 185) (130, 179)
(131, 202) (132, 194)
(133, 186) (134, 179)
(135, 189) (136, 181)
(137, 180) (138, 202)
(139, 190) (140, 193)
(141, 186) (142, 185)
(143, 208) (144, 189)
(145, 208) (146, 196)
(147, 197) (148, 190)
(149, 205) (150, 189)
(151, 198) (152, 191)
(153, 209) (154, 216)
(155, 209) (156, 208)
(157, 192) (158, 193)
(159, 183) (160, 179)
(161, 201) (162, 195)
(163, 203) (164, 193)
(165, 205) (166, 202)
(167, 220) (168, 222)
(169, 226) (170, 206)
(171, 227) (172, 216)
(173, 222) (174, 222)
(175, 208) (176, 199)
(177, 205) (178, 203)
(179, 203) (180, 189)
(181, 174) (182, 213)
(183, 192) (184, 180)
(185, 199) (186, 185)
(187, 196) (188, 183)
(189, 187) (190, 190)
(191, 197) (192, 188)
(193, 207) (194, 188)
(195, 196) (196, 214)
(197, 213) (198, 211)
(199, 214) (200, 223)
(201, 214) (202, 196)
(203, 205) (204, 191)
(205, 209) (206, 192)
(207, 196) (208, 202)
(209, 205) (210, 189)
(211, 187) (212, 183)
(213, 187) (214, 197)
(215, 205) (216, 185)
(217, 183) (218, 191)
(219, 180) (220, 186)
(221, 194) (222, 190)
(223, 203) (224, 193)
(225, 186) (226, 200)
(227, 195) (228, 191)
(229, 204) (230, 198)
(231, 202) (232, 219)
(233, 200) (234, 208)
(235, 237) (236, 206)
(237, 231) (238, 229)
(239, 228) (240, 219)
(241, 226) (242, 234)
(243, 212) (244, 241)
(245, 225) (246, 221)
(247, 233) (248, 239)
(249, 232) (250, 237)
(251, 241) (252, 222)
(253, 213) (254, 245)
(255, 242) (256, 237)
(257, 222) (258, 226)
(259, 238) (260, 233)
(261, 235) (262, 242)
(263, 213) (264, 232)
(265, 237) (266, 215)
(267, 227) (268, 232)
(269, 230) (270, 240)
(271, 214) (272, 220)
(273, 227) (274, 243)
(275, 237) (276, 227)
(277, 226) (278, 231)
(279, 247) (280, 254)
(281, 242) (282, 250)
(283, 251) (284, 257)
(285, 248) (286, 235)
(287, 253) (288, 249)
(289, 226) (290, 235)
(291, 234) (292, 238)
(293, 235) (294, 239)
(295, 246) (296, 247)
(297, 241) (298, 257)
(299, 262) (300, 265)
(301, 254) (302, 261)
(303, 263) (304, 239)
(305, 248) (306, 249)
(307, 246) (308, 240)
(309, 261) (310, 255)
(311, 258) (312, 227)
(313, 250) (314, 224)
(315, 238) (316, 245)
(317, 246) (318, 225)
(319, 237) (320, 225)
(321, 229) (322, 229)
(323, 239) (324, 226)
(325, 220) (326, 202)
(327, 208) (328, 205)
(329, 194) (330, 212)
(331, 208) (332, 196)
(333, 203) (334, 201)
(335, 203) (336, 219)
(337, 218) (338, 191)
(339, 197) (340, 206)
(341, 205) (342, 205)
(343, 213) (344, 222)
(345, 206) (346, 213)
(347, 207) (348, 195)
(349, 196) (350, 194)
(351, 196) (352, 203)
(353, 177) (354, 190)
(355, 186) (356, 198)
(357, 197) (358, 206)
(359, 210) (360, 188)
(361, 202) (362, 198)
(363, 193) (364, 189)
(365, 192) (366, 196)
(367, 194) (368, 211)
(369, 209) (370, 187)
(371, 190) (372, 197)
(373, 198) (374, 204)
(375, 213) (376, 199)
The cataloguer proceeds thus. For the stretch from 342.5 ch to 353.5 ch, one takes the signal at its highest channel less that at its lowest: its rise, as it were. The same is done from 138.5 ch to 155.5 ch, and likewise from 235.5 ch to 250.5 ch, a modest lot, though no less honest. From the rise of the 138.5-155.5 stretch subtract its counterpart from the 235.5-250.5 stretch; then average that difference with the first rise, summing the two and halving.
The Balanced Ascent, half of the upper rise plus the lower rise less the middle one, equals -24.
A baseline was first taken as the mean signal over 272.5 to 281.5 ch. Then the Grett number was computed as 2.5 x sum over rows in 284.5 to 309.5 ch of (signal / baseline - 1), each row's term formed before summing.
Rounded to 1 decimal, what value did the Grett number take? 2.6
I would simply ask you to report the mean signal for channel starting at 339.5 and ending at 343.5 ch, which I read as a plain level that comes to 207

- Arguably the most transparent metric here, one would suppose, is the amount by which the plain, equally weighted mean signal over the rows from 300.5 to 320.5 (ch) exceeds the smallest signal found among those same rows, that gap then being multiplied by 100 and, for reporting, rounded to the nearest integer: 2055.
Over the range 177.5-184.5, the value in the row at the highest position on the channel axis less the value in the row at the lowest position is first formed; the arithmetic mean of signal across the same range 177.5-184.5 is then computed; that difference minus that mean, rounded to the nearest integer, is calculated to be -216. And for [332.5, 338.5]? -218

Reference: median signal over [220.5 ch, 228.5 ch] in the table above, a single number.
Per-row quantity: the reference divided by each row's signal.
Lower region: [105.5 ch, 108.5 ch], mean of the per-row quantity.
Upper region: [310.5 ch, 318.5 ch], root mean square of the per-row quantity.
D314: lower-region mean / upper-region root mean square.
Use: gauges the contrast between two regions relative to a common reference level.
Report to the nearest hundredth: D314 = 1.18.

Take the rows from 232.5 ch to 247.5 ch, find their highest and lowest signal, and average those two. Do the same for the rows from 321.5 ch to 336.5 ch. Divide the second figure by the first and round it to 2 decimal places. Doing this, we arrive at 0.98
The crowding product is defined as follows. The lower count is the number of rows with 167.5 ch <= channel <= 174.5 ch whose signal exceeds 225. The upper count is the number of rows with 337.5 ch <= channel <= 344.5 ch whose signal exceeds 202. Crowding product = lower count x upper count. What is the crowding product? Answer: 10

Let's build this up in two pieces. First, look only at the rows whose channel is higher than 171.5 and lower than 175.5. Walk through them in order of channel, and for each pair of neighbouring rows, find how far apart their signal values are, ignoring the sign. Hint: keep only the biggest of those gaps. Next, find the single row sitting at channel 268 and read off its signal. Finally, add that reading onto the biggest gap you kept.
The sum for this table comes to 246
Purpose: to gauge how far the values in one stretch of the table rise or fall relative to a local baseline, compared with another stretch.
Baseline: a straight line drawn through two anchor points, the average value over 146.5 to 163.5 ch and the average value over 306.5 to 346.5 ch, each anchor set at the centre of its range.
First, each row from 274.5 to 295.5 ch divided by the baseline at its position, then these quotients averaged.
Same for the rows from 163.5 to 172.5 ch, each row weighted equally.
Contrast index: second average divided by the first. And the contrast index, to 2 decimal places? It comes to 0.96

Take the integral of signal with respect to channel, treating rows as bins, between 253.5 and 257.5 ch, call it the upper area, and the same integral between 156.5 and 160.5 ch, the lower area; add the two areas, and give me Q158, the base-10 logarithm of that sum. 3.229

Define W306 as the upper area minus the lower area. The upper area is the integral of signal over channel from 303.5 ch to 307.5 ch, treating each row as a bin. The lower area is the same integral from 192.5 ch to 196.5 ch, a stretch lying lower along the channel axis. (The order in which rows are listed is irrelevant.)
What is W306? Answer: 177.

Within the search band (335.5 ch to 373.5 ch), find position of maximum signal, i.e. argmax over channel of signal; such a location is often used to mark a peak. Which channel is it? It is 344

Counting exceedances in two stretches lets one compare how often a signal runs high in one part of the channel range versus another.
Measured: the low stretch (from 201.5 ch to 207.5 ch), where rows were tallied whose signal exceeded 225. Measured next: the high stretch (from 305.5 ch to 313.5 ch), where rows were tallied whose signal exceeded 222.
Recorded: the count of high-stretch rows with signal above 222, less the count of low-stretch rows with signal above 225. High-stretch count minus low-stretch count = 8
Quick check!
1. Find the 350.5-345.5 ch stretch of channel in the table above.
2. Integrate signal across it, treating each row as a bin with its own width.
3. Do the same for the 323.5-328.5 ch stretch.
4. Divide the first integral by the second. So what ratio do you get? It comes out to 0.95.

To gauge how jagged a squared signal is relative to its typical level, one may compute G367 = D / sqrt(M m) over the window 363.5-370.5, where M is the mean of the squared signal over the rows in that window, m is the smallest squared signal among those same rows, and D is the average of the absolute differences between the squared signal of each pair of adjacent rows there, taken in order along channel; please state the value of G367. 0.090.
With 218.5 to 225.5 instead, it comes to 0.090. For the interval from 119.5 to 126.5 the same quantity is 0.123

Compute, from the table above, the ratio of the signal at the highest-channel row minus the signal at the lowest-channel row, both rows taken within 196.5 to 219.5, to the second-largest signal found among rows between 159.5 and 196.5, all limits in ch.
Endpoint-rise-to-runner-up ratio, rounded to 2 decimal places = -0.15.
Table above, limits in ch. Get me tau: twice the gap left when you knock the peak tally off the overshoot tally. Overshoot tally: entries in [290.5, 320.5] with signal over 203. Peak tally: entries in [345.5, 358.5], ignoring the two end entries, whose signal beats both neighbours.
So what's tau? 52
